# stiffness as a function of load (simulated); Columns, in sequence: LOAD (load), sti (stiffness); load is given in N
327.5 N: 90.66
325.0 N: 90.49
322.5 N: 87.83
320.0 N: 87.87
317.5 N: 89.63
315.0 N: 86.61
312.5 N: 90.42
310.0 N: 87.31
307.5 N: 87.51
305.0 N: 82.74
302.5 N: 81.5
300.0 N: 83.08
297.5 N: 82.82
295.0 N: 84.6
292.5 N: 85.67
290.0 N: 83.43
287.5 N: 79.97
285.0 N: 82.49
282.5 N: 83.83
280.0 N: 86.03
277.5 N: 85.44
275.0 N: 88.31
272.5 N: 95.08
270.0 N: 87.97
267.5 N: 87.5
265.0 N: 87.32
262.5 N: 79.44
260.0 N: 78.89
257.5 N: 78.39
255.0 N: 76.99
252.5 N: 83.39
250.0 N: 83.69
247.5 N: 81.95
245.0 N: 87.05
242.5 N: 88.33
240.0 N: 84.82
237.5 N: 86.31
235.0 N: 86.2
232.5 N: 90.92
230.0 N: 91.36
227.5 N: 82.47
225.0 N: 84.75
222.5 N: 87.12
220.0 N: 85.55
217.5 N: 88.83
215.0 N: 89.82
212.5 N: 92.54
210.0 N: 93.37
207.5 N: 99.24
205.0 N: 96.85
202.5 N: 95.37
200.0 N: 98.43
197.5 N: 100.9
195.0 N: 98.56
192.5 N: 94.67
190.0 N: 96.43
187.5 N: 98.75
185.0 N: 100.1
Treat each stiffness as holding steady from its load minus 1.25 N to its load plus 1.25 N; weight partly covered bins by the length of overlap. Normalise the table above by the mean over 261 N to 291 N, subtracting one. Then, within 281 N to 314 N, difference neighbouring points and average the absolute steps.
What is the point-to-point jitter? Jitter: 0.0230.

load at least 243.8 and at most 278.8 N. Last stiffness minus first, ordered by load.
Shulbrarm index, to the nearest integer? -2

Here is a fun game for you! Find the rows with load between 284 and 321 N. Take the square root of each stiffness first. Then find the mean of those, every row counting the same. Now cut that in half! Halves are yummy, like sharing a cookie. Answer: 4.61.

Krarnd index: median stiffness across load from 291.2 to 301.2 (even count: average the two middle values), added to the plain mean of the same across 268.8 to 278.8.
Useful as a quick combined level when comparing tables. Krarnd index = 173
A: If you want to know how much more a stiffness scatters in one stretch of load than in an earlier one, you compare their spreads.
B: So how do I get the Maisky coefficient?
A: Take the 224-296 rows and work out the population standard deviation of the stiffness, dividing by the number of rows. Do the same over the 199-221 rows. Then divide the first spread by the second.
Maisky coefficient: 0.91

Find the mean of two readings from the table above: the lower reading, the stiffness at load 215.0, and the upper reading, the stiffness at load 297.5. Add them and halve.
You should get 86.3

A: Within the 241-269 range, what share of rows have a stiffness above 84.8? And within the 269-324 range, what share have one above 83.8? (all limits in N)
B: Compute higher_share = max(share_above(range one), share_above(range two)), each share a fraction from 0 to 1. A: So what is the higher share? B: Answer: 0.68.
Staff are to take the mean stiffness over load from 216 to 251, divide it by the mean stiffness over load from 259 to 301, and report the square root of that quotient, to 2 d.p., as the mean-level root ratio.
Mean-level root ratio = 1.01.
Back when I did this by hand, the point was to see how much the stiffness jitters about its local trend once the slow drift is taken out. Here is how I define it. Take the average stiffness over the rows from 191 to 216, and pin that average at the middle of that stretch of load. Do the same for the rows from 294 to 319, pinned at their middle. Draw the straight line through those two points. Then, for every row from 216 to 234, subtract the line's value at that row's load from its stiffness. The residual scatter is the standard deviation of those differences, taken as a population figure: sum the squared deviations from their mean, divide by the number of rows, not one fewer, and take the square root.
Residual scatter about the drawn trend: 3.2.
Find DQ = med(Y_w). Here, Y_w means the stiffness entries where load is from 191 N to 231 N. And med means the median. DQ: 93.0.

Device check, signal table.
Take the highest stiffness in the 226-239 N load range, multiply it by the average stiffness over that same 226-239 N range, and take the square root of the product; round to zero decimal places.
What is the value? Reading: 89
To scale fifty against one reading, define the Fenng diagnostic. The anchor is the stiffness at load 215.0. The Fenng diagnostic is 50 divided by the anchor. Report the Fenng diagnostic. 0.56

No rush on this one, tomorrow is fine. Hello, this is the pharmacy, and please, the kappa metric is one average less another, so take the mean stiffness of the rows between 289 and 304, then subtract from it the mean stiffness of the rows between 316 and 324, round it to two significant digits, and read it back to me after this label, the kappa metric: -4.9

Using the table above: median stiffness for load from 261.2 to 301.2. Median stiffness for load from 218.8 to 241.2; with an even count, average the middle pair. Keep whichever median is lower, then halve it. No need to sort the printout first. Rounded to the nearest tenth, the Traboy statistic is 42.5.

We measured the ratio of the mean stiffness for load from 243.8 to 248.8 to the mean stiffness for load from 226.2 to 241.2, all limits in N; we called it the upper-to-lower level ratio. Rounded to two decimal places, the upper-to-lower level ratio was 0.97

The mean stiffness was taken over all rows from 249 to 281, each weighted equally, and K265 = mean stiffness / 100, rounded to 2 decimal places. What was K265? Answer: 0.84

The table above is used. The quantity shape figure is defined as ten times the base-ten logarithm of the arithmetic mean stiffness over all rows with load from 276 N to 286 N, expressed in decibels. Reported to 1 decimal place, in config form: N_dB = 19.3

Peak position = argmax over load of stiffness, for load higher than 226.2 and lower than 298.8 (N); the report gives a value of 272.5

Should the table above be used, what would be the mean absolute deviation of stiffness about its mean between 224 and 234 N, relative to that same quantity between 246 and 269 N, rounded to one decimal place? 1.2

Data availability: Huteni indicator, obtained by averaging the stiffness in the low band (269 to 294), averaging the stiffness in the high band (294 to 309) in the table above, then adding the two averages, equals 170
